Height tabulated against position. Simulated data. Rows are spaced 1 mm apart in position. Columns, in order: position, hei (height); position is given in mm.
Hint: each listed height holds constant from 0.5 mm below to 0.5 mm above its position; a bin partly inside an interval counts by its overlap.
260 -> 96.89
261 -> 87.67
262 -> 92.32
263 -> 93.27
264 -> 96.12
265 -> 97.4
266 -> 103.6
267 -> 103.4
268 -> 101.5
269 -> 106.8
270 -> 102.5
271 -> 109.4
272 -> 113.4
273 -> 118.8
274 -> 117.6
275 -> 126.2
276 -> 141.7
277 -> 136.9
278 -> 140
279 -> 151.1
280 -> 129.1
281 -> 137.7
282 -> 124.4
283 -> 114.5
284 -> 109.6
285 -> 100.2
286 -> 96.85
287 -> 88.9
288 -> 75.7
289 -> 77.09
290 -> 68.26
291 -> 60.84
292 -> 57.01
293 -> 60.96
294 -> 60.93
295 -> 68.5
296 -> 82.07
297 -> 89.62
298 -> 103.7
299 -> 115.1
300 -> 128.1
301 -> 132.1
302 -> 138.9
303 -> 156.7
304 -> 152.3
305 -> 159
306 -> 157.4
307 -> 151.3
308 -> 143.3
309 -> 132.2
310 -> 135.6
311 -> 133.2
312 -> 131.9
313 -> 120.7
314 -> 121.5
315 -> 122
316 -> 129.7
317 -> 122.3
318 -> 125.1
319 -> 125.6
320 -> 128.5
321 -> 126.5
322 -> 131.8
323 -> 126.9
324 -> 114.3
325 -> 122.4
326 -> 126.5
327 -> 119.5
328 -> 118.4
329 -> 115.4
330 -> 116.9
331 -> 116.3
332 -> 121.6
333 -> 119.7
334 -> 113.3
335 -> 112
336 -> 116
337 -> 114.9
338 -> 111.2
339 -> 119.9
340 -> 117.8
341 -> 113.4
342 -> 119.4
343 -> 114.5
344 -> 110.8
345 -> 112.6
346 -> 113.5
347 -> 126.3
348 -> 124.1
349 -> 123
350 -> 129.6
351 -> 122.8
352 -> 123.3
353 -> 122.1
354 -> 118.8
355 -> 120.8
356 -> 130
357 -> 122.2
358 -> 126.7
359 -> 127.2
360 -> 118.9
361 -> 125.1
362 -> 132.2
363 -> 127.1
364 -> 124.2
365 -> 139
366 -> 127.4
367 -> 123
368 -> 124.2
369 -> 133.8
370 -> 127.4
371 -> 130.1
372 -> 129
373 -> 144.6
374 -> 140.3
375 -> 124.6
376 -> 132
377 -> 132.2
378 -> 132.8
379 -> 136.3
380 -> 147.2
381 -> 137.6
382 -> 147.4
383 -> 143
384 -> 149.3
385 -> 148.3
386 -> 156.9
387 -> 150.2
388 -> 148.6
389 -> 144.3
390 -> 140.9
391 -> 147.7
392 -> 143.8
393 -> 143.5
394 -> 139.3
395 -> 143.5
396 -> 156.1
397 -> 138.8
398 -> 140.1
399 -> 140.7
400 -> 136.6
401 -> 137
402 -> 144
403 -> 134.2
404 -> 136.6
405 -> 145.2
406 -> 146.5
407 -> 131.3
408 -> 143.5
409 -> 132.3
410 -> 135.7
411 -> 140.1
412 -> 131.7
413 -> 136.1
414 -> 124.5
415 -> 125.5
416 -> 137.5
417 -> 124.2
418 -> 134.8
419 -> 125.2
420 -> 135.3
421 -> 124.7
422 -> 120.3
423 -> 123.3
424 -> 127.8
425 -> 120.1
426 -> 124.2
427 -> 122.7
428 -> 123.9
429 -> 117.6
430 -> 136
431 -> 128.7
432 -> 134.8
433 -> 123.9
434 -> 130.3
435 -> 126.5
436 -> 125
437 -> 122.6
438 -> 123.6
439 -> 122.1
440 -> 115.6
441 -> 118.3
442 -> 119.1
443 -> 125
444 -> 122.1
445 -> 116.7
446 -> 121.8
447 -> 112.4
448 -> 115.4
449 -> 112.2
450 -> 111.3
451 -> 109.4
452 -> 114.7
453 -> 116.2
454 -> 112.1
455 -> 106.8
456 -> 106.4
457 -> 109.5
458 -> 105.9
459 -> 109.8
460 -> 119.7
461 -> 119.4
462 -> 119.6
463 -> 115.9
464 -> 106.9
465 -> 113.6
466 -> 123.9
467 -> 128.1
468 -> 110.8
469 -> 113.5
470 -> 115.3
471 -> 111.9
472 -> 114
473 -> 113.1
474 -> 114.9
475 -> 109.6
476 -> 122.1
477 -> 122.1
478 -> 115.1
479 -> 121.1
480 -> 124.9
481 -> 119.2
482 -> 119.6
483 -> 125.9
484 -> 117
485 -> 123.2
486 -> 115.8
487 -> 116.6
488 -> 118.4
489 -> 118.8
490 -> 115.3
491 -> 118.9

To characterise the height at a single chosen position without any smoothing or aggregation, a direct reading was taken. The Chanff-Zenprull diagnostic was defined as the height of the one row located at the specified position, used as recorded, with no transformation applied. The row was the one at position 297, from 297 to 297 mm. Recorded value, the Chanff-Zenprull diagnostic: 89.62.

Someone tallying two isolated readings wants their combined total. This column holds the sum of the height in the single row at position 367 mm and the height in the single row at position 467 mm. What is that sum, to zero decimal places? 251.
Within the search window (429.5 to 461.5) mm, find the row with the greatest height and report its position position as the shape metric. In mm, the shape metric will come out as 430 mm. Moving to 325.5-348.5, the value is 326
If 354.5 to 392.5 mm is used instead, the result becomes 386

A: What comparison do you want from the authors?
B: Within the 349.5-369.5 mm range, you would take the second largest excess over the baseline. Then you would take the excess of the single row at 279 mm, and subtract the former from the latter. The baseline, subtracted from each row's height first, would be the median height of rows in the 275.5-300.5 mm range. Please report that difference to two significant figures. 17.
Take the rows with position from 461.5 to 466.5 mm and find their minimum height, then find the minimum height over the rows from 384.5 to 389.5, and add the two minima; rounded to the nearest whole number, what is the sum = 251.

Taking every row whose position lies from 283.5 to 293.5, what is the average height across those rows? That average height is 80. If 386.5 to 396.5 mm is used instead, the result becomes 146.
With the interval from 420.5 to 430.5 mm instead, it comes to 124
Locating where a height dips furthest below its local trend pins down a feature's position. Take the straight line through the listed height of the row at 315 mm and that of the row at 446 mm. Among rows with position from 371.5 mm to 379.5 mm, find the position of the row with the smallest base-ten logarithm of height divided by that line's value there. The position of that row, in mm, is 375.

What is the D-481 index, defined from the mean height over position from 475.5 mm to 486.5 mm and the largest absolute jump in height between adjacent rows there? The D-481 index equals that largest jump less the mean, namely -112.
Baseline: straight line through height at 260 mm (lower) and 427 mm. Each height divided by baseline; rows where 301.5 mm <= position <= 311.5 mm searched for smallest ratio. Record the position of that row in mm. 309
